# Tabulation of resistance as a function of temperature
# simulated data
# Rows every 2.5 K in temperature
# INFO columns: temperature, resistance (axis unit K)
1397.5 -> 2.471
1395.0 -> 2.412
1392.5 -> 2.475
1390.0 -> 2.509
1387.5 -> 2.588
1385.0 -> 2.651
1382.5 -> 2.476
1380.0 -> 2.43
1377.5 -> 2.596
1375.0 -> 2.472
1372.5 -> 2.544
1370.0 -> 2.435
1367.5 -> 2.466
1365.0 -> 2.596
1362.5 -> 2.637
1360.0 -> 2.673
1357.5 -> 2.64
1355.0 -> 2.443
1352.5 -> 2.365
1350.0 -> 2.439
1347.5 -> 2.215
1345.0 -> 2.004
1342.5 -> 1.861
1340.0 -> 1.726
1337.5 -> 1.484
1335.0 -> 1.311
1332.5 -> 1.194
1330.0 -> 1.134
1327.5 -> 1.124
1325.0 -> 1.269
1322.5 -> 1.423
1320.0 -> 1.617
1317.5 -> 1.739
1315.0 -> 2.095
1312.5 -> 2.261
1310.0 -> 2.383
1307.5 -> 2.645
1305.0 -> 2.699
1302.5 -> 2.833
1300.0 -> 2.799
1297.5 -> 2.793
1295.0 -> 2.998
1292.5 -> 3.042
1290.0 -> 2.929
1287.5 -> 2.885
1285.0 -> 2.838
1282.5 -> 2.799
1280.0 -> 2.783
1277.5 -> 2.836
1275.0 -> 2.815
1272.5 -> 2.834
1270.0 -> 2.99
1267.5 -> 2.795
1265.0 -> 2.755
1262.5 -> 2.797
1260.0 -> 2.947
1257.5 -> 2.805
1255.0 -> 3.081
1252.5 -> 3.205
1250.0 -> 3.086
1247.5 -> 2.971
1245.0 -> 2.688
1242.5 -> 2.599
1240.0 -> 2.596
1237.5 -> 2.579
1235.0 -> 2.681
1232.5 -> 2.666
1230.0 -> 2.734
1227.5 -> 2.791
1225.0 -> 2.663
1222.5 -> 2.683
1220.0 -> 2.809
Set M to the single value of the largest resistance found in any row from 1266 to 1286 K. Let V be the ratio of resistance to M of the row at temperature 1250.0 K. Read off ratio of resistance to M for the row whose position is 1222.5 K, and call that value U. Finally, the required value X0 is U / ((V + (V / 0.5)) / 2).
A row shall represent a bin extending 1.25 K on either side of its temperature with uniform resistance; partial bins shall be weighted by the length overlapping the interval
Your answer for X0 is 0.58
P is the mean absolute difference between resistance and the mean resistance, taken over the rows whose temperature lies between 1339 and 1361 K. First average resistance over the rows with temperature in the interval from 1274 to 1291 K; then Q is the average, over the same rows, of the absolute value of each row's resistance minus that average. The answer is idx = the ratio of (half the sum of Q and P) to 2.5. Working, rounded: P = 0.277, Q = 0.038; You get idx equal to 0.063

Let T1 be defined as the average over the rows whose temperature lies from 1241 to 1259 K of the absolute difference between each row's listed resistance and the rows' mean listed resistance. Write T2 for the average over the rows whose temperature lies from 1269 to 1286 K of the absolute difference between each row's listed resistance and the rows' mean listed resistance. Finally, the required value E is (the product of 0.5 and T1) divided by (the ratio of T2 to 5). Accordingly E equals 11.3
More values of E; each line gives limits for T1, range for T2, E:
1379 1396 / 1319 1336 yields 1.2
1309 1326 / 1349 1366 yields 8.3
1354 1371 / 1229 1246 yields 4.7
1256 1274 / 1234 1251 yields 1.1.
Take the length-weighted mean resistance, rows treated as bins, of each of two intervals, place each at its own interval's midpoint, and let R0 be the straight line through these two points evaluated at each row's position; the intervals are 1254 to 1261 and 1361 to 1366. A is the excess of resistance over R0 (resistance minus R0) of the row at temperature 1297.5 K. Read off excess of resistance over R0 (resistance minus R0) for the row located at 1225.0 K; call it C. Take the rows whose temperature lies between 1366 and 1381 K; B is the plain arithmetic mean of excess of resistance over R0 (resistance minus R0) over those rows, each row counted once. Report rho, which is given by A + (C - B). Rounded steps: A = -0.03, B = -0.10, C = -0.4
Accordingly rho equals -0.3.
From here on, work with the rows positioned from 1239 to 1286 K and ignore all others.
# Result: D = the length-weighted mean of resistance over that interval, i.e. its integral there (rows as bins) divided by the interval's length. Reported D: 2.9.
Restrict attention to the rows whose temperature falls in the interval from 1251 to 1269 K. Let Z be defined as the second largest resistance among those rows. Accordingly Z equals 3.081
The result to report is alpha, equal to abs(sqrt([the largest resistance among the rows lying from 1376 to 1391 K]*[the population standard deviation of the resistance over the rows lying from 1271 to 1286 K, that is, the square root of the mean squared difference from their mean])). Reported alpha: 0.23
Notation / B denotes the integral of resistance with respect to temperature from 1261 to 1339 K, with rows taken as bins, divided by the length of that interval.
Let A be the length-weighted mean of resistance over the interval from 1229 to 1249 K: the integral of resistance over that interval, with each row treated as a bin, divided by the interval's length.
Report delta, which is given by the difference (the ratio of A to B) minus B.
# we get -1.2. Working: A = 2.7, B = 2.4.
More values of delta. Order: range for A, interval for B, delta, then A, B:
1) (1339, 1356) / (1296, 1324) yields -1.4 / 2.2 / 2.3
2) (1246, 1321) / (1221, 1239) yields -1.7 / 2.7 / 2.7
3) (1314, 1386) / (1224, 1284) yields -2.1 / 2.1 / 2.8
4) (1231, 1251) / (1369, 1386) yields -1.4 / 2.7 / 2.5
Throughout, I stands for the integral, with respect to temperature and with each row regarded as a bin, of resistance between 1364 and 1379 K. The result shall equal 37.7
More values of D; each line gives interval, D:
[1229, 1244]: 2.6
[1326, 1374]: 2.1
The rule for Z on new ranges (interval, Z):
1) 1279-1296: 2.998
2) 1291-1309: 2.998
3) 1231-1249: 2.688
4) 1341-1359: 2.443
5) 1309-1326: 2.261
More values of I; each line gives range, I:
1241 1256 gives 44.0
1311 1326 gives 26.3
